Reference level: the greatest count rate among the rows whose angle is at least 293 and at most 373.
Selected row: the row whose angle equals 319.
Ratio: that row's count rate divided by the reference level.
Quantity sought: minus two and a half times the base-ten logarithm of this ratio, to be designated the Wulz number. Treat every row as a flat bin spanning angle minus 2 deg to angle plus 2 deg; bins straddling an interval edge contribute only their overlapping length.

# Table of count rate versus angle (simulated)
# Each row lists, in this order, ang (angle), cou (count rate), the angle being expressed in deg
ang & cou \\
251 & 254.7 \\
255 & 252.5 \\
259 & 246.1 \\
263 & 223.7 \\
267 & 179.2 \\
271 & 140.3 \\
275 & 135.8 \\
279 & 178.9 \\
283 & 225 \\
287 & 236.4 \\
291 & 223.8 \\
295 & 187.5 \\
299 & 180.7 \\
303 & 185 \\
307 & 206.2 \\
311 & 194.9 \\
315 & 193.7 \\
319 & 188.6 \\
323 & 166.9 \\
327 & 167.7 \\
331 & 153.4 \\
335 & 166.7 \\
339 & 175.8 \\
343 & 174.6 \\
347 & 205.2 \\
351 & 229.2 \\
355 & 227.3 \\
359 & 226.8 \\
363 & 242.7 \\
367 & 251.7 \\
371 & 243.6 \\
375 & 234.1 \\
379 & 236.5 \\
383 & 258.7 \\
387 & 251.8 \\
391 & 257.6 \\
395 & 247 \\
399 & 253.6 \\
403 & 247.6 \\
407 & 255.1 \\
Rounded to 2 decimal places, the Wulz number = 0.31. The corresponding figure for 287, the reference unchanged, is 0.07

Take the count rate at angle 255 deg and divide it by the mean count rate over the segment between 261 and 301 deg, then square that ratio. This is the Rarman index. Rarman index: 1.7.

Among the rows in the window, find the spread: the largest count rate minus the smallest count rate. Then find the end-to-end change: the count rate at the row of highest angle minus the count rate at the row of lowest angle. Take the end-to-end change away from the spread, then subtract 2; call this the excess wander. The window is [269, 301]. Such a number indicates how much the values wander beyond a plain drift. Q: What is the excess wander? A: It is 58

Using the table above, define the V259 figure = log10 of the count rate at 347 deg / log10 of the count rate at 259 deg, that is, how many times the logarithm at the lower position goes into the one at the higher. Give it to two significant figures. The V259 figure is 0.97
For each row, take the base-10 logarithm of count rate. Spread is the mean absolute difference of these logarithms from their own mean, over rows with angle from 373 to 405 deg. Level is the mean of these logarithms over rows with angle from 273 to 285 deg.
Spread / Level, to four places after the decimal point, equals 0.0055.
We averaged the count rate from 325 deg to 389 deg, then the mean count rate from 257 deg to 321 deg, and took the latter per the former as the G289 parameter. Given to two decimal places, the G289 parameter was 0.91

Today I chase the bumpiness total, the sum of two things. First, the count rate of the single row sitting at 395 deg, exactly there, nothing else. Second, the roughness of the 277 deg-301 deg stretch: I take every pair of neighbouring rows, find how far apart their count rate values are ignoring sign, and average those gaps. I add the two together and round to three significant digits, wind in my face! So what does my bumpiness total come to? 270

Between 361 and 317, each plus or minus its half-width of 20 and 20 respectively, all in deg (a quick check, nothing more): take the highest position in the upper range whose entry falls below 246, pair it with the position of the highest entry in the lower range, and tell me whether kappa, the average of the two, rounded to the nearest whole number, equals 343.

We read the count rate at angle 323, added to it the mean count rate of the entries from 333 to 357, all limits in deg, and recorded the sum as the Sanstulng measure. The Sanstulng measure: 363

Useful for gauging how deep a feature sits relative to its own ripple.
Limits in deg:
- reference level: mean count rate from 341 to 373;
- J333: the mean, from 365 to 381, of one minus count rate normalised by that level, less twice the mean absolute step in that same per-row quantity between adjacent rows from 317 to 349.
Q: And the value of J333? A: -0.19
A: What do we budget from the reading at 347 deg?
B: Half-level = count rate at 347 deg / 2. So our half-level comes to 103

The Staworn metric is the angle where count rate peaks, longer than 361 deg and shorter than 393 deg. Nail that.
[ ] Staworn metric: 383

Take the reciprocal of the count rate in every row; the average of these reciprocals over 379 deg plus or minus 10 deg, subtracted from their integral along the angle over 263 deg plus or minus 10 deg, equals 0.097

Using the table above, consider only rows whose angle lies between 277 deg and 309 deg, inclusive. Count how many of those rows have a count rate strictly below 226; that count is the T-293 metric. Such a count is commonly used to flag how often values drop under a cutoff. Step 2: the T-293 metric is 7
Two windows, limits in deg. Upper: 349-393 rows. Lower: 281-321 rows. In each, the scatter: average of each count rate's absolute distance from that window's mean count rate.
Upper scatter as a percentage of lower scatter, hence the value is 61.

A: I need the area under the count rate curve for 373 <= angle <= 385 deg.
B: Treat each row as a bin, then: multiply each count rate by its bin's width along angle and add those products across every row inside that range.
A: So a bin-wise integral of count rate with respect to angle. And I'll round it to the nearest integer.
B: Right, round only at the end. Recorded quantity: 2917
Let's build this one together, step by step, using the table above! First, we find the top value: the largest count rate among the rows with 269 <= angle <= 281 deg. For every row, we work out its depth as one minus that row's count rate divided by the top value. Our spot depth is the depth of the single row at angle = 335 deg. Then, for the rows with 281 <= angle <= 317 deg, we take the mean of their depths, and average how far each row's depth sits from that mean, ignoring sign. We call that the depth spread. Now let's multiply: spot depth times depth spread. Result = 0.01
